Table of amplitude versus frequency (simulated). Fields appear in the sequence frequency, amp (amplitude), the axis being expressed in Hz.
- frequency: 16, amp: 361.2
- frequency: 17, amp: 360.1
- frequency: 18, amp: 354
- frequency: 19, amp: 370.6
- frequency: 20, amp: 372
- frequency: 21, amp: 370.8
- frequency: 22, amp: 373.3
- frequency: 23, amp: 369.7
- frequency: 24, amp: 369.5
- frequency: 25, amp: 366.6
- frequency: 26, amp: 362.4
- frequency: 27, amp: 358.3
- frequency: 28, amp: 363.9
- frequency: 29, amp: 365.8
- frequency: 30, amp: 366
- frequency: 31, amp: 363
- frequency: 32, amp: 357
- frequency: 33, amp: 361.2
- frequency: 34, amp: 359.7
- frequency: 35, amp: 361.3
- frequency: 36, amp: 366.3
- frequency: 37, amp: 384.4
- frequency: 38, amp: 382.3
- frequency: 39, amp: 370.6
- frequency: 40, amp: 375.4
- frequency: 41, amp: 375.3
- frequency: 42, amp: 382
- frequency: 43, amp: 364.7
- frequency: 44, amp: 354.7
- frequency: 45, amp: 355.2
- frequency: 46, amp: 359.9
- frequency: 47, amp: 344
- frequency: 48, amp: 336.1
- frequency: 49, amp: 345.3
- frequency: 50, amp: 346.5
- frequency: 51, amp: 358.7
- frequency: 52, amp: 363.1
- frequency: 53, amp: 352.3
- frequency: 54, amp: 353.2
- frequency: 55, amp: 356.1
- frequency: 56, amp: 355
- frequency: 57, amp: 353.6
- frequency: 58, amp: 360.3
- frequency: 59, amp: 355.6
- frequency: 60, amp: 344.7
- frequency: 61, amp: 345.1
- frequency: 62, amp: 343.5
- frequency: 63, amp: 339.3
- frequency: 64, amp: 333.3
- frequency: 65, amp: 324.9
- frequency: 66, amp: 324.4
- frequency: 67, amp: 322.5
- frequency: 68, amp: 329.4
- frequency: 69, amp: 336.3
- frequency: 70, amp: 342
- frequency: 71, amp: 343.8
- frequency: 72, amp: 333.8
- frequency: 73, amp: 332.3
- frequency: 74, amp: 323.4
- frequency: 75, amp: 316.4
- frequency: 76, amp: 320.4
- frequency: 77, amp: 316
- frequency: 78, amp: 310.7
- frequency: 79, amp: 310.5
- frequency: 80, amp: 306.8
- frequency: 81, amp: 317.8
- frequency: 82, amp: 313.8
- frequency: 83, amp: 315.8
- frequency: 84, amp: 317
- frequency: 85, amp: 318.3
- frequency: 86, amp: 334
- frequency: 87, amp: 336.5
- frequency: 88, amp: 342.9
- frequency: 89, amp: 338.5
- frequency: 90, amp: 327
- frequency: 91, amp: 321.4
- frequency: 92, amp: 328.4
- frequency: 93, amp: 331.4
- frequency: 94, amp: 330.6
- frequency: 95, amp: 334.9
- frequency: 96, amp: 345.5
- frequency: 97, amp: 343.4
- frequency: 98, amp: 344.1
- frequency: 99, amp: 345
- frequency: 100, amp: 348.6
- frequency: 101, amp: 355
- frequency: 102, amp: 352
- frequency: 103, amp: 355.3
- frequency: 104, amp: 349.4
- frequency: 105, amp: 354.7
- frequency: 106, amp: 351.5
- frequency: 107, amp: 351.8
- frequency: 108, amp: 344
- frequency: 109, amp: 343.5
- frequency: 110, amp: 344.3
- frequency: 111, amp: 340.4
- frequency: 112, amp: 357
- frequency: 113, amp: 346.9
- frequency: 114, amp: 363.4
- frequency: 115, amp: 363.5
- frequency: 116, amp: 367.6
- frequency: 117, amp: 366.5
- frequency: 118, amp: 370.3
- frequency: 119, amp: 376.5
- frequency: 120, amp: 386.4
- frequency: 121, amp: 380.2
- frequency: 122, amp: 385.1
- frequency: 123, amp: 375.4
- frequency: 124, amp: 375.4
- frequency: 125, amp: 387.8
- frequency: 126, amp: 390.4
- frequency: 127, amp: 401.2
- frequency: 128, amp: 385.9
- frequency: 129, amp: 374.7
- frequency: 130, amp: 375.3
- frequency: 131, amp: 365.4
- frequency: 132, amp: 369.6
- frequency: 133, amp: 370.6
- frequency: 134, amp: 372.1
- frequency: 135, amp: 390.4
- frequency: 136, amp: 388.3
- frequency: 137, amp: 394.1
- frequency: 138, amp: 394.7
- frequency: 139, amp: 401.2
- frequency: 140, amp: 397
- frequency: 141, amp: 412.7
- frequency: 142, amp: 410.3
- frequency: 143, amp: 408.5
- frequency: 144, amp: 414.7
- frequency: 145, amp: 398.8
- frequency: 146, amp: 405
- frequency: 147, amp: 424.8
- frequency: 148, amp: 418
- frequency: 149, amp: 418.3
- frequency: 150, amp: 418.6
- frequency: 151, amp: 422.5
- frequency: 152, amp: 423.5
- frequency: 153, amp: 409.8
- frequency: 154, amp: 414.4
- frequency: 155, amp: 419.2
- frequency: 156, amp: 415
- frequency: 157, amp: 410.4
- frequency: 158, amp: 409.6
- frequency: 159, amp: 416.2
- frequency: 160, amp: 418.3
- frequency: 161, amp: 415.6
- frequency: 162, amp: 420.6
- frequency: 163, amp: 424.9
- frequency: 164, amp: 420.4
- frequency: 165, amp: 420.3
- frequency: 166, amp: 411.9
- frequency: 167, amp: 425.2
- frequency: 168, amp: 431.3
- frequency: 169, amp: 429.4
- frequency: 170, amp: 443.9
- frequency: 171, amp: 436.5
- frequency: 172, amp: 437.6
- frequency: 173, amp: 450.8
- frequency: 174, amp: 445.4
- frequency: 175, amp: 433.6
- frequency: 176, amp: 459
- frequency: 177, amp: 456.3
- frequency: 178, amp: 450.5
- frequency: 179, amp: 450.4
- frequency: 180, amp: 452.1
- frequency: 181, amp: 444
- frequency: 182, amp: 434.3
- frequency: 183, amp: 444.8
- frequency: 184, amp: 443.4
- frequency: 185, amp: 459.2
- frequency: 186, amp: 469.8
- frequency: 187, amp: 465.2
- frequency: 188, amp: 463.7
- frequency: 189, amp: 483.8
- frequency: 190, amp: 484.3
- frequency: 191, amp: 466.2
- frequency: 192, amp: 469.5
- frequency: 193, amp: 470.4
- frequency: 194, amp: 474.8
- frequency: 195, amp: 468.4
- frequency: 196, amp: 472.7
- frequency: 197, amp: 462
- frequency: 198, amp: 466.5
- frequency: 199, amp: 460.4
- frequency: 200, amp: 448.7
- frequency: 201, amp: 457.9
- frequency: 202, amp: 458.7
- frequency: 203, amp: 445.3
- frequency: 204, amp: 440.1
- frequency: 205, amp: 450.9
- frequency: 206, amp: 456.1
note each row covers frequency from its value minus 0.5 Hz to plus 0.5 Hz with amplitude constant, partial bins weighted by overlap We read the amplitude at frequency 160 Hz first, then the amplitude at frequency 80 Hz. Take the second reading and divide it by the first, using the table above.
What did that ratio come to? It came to 0.73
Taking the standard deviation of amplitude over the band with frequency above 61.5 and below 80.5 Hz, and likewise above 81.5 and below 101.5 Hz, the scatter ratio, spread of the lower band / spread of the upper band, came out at 1.0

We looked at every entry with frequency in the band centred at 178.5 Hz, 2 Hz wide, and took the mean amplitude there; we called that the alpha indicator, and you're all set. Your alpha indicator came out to 450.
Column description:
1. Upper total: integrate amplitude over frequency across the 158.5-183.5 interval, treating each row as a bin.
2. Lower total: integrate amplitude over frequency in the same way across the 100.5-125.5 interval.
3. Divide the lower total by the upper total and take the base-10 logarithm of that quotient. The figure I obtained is -0.080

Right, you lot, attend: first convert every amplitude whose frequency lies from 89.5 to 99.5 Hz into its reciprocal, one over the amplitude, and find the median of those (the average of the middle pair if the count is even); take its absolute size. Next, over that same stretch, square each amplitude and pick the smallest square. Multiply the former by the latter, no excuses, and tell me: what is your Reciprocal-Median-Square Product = 310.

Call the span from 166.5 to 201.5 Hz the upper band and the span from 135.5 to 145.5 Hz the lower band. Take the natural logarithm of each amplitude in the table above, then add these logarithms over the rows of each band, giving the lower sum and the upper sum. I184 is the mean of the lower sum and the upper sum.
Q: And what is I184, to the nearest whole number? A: 137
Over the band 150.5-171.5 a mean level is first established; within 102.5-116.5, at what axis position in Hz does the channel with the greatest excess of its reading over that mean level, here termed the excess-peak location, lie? 116 Hz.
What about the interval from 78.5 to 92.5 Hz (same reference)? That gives 88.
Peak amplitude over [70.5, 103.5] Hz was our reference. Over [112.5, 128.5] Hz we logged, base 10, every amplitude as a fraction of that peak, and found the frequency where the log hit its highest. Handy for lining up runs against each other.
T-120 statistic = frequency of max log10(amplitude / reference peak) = 127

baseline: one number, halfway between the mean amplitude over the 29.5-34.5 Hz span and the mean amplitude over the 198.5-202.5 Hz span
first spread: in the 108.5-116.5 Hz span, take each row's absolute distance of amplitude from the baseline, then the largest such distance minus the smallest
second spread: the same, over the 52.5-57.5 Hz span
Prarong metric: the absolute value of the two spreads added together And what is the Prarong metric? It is 31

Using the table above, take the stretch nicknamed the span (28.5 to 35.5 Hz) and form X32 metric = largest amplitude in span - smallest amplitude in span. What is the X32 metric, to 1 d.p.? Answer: 9.0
